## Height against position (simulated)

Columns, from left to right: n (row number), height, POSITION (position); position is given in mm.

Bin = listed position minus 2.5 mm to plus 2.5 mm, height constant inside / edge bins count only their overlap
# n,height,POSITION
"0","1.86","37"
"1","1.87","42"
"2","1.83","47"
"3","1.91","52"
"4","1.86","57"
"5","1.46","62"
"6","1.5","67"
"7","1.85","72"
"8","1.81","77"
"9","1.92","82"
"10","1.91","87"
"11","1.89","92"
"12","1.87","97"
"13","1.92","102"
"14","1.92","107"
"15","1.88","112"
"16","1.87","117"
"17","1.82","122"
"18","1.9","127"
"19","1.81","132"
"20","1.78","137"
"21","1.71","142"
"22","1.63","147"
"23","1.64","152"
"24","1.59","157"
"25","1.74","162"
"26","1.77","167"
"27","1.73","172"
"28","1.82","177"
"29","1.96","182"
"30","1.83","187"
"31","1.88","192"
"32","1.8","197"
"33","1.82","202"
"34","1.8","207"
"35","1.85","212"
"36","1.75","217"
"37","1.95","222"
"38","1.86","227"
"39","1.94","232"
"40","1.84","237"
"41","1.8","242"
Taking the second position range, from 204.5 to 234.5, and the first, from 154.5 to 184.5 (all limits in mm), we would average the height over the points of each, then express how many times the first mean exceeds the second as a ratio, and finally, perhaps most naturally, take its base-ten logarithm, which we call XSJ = -0.02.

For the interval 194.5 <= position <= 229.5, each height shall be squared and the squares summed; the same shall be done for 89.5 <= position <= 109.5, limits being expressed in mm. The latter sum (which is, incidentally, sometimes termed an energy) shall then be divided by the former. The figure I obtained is 0.61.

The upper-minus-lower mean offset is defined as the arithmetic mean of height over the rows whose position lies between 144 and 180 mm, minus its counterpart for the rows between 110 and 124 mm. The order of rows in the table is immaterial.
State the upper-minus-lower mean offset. -0.15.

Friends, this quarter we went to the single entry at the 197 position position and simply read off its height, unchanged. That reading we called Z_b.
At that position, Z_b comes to 1.8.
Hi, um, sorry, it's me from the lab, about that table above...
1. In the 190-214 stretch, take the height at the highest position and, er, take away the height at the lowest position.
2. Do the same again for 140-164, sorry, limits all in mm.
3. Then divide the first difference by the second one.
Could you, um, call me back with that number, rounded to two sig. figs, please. -1.0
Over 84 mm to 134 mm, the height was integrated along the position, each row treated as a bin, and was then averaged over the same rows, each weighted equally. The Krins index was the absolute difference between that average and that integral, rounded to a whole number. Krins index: 92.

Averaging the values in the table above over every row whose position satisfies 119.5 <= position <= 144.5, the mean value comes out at 1.80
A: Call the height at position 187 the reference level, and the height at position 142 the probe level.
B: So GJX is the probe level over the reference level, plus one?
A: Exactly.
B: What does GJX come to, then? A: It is 1.93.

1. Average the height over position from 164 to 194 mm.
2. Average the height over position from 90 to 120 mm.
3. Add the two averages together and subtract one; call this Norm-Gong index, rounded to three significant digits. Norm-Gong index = 2.72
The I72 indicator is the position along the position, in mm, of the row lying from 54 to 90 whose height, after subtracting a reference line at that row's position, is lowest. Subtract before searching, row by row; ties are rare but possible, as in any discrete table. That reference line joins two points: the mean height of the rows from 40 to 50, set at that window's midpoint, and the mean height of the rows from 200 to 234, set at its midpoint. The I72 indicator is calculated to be 62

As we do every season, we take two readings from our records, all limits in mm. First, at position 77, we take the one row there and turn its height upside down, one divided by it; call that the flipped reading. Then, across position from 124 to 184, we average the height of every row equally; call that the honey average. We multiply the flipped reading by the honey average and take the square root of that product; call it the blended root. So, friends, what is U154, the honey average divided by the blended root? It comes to 1.78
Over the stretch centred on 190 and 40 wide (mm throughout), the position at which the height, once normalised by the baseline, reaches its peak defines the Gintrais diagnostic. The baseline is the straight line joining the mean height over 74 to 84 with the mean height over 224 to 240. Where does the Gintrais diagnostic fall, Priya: 182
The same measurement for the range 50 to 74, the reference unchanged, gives 52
